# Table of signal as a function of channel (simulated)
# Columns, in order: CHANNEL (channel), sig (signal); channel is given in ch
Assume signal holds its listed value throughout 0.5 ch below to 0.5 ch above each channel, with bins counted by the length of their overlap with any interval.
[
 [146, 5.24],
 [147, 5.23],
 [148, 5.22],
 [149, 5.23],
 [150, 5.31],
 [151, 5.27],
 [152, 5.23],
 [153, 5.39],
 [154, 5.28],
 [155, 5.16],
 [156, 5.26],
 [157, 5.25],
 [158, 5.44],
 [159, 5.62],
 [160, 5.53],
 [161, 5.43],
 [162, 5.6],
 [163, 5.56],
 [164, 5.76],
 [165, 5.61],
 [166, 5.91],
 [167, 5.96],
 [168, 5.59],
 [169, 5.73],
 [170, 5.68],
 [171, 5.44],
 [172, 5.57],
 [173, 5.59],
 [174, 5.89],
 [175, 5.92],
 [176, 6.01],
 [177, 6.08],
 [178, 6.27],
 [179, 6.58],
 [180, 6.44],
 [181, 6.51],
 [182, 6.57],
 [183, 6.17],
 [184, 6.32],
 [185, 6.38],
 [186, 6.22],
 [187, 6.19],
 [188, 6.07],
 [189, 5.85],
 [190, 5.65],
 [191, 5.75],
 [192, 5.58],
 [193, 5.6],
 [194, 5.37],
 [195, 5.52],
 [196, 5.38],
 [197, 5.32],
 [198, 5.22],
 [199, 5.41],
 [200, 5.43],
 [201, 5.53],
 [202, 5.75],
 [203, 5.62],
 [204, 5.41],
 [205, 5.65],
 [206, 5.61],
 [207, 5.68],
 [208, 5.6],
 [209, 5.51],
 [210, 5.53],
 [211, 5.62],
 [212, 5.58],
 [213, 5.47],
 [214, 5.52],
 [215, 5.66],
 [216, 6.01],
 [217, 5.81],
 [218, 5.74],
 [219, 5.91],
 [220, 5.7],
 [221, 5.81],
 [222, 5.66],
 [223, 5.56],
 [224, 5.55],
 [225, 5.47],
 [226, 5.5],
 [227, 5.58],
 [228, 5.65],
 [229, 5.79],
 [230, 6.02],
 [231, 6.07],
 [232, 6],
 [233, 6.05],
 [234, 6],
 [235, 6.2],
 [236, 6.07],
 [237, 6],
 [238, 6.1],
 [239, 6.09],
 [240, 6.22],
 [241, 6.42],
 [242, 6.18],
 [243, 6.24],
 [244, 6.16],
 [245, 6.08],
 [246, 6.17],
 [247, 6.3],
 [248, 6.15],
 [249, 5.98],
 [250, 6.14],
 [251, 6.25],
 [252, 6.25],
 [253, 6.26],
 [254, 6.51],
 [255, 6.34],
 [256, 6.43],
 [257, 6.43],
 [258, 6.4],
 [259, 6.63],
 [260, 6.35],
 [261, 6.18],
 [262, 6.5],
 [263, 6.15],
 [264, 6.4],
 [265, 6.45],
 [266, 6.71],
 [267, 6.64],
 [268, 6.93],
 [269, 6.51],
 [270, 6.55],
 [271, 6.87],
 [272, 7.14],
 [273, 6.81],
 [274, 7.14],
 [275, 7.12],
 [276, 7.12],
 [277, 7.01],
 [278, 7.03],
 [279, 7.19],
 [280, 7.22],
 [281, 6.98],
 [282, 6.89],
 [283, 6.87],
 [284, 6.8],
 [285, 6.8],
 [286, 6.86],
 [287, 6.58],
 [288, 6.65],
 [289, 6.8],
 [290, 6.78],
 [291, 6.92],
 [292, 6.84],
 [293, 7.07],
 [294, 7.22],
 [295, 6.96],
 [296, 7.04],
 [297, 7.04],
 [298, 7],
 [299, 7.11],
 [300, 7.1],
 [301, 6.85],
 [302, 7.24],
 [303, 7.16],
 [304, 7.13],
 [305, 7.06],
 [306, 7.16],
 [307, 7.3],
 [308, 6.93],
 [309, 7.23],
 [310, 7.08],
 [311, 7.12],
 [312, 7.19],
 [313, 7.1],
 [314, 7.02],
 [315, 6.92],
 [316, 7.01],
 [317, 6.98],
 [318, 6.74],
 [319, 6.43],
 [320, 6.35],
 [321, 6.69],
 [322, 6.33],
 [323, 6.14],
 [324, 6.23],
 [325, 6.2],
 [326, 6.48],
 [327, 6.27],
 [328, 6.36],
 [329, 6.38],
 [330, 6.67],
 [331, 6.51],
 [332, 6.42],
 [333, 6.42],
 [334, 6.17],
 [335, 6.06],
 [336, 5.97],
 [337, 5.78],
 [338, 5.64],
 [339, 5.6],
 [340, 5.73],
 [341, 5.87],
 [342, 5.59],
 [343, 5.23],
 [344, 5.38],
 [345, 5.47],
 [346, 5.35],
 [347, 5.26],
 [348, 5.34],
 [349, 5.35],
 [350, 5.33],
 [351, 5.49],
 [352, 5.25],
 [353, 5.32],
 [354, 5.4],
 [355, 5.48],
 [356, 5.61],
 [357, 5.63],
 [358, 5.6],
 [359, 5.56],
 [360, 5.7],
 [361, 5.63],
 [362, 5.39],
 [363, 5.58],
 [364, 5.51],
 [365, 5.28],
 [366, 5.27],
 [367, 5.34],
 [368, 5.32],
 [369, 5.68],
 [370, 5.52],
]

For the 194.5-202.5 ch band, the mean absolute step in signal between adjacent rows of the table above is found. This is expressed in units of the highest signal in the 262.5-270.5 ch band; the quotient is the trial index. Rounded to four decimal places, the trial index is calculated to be 0.0171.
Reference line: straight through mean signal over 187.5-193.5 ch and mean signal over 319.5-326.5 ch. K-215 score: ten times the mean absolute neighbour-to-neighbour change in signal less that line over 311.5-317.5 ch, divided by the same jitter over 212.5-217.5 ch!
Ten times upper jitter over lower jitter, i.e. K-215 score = 4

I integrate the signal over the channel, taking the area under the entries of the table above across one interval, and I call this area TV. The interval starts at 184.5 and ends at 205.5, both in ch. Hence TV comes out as 119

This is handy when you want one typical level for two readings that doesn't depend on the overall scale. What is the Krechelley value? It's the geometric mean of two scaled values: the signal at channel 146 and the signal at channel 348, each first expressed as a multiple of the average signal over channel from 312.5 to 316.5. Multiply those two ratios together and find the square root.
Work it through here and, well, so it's 0.75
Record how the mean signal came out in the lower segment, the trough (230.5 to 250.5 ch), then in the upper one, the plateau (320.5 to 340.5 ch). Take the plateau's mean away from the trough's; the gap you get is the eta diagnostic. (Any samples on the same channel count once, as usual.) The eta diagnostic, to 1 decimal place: -0.1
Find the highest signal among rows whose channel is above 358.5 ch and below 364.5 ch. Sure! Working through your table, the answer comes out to 5.7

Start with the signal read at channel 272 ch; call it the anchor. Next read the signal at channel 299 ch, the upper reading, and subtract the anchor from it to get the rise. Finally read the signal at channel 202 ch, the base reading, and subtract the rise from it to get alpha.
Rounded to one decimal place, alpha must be 5.8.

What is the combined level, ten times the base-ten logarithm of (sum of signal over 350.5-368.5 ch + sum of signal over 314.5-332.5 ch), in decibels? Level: 23.3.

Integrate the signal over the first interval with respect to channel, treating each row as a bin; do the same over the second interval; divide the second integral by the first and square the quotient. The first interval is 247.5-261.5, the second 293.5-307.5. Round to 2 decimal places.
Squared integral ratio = 1.27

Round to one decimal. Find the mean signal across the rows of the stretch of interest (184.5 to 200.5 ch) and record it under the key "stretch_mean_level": 5.7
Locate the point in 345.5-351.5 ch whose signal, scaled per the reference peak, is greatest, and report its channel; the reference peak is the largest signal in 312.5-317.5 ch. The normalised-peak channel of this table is 351 ch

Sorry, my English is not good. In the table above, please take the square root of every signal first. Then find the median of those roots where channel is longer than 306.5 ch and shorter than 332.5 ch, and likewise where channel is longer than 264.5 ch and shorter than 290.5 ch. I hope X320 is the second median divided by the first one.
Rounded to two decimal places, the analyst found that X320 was 1.01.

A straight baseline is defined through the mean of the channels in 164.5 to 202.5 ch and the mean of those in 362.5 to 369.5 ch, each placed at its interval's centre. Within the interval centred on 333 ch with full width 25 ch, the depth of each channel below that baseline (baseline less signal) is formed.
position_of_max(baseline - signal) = 343 ch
